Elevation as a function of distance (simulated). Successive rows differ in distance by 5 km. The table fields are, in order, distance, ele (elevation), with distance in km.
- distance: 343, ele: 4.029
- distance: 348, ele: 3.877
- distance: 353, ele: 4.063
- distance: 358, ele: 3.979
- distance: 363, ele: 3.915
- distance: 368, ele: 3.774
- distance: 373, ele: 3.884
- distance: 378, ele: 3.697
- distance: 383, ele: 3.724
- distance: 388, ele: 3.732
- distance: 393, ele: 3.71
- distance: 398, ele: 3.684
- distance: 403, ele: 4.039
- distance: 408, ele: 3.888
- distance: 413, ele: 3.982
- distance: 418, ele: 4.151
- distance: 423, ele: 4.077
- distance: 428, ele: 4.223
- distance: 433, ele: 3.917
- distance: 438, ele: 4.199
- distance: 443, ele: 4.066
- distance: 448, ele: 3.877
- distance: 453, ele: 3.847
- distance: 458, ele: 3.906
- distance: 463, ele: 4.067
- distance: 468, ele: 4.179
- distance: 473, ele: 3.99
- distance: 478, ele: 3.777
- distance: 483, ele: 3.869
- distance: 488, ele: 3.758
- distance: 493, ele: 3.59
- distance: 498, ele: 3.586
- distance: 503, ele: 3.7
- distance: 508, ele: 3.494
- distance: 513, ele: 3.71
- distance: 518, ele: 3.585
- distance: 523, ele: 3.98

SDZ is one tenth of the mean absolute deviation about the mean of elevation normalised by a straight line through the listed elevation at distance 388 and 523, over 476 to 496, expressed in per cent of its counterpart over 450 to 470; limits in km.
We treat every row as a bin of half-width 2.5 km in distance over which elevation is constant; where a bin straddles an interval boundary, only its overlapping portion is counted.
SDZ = 7.4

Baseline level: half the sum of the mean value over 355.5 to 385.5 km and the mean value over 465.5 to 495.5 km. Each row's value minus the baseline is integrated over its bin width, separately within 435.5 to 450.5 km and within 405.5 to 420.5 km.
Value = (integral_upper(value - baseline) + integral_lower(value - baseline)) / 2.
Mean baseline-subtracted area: 2.7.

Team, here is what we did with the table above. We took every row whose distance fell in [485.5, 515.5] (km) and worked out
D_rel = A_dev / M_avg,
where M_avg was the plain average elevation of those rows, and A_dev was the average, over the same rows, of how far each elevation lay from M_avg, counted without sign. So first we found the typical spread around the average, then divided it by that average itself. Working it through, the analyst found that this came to 0.0228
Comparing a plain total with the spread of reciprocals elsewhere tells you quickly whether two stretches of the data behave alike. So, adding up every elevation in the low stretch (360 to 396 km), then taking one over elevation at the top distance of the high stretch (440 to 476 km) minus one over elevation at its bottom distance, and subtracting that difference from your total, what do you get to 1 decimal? 26.4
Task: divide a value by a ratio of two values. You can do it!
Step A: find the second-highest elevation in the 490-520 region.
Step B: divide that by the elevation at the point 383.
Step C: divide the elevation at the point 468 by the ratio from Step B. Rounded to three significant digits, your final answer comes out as 4.21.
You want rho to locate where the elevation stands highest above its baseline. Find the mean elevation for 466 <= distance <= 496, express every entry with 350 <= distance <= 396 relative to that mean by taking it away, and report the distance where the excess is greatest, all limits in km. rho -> 353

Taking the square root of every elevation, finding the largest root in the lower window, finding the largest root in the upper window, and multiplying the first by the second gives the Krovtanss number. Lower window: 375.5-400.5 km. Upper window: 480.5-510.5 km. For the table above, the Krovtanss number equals 3.80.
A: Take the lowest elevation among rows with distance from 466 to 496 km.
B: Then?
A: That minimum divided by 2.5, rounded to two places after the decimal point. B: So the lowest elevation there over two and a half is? 1.44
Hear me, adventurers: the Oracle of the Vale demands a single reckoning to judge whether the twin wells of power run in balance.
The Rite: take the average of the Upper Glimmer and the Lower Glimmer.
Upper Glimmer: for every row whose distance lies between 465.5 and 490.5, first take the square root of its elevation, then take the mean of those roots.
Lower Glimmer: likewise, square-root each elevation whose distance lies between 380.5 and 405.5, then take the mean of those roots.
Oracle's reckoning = 1.96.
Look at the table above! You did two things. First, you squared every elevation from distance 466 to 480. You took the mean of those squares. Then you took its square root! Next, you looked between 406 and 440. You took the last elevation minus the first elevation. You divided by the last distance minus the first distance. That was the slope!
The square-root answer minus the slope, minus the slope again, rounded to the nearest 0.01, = 3.96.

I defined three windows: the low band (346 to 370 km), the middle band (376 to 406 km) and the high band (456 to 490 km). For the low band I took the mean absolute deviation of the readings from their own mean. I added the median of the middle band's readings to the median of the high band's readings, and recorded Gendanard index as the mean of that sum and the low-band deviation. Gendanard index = 3.85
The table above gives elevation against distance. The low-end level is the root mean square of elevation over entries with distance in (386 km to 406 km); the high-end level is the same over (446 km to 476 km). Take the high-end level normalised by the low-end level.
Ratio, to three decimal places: 1.049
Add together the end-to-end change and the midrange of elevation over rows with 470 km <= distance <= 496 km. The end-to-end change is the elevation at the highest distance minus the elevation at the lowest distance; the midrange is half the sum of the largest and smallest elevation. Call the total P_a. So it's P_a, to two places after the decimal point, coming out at 3.39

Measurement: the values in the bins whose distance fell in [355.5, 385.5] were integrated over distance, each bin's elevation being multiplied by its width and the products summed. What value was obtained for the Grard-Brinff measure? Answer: 115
